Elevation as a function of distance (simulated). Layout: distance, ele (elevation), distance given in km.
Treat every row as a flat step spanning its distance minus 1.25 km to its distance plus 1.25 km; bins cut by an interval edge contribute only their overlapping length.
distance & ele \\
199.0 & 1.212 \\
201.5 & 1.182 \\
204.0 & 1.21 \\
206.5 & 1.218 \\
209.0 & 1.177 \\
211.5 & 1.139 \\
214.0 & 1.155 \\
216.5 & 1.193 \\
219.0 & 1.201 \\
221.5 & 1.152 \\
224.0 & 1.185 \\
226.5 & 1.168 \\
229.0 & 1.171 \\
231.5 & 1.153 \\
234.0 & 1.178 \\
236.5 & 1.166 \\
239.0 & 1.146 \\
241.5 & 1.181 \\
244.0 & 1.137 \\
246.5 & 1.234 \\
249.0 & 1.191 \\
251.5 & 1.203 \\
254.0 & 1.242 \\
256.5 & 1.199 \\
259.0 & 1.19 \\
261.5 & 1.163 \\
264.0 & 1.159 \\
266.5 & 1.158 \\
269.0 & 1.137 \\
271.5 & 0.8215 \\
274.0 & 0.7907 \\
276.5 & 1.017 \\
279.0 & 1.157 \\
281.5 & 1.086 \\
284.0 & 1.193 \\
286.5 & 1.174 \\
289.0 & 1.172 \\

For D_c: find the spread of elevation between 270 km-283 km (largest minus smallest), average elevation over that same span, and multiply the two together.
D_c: 0.36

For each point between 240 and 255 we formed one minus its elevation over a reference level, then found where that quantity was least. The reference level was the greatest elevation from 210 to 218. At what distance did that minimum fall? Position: 254.0 km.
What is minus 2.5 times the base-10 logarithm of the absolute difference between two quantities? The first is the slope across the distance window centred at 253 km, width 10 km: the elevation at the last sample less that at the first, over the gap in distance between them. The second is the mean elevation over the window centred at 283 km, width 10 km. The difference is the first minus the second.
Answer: -0.153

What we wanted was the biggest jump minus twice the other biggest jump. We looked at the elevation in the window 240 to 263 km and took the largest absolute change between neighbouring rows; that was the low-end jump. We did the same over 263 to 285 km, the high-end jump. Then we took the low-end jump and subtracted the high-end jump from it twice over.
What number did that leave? -0.53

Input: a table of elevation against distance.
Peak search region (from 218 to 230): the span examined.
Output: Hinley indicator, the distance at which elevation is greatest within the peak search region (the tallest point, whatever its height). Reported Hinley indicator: 219.0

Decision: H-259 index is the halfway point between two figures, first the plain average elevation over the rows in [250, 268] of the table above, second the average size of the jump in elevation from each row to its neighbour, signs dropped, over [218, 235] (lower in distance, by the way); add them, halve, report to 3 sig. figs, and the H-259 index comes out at 0.606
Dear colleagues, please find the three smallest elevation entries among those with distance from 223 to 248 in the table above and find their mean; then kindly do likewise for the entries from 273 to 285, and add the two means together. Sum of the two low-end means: 2.11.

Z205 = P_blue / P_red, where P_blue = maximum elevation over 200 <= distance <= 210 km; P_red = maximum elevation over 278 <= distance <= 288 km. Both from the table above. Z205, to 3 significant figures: 1.02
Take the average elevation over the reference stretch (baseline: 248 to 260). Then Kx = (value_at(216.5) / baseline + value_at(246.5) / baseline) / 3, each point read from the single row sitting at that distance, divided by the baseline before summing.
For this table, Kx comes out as 0.67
